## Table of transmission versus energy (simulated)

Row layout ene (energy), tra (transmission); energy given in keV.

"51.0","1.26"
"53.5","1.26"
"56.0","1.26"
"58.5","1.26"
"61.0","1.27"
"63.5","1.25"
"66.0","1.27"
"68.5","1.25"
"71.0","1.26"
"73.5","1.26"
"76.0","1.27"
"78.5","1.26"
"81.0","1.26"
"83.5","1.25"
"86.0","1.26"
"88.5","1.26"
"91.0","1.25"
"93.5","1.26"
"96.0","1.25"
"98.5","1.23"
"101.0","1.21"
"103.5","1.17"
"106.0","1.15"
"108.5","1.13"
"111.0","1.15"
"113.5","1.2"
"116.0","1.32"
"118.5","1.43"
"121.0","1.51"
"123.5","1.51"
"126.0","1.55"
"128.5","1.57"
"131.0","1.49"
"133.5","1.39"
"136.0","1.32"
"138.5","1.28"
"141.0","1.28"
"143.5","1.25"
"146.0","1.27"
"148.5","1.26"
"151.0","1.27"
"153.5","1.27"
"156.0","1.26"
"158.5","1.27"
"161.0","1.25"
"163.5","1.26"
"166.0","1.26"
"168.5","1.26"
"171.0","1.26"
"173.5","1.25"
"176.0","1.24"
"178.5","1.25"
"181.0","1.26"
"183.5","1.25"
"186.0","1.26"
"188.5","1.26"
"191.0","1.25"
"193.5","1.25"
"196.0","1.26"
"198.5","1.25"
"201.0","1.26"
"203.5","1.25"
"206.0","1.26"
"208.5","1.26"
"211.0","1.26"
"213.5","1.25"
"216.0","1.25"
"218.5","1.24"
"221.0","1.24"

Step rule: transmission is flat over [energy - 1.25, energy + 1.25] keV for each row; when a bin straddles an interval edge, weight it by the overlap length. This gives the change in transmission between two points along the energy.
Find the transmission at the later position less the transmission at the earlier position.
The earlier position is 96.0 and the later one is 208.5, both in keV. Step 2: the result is 0.010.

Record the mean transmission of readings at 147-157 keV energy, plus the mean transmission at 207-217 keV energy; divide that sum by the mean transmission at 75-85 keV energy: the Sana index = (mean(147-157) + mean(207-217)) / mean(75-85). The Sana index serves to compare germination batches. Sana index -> 2.00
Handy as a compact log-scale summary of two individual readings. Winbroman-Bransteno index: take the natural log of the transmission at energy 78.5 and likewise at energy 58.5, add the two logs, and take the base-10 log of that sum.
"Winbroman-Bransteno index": -0.335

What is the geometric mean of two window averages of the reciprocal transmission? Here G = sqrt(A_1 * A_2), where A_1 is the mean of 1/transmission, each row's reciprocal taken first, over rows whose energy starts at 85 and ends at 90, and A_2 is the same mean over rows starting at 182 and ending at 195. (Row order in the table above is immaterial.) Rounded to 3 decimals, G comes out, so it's 0.796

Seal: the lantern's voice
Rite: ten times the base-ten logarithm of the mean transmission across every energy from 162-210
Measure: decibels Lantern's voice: 1.0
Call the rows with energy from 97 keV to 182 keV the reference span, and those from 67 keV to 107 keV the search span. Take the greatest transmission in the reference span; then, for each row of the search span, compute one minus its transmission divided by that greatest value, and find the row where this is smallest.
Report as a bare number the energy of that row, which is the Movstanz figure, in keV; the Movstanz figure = 76.0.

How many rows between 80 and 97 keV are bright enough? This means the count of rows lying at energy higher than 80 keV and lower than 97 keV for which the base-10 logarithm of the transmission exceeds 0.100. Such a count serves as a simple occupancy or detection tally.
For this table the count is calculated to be 4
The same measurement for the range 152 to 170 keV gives 6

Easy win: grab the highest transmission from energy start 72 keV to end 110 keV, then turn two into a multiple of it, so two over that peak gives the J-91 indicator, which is 1.57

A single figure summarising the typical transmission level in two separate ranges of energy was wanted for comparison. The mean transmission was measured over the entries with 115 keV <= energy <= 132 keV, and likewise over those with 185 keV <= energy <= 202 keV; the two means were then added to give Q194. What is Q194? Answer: 2.74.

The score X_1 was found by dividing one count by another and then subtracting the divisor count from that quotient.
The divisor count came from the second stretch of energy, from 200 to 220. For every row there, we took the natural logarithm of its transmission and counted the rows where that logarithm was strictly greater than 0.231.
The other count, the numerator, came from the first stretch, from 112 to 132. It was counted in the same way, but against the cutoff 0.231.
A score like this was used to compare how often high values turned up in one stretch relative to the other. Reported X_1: -2.25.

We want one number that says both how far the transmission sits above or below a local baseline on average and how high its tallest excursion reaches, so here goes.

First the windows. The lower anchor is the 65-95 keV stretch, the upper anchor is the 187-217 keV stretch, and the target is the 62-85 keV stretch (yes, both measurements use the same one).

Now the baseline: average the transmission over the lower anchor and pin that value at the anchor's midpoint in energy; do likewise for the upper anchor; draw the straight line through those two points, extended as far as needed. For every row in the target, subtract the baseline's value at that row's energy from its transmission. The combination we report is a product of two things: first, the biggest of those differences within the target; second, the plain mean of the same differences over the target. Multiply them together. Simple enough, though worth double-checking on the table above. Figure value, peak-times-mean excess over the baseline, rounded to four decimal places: 0.0000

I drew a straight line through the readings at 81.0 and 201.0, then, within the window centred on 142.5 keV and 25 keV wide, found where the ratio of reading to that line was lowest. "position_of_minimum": 143.5 keV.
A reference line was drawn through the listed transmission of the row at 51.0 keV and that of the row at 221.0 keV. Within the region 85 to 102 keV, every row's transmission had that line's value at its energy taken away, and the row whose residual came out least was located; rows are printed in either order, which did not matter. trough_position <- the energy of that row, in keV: 101.0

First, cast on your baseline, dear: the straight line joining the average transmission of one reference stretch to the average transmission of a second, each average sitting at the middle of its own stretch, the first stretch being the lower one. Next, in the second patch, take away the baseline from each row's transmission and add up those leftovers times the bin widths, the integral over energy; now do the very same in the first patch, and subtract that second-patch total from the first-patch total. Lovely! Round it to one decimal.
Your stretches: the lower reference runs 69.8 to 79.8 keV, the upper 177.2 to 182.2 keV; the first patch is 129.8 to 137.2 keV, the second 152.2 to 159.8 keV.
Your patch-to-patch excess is 1.0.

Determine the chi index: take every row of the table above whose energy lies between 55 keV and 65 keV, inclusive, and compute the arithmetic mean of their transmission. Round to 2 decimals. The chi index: 1.26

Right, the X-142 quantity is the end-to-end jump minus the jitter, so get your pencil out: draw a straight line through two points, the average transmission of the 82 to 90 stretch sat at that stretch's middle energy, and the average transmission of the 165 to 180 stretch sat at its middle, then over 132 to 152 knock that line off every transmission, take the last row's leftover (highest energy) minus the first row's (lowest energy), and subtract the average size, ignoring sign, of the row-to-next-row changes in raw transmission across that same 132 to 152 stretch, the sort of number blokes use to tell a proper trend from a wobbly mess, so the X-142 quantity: -0.145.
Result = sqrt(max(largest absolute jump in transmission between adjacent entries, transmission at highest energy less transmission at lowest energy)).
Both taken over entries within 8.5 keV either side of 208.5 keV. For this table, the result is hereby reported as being 0.10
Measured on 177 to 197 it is 0.10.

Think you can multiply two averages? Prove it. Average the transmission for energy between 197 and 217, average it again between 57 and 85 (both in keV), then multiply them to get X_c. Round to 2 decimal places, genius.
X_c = 1.58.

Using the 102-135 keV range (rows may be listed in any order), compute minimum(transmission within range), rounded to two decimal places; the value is 1.13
